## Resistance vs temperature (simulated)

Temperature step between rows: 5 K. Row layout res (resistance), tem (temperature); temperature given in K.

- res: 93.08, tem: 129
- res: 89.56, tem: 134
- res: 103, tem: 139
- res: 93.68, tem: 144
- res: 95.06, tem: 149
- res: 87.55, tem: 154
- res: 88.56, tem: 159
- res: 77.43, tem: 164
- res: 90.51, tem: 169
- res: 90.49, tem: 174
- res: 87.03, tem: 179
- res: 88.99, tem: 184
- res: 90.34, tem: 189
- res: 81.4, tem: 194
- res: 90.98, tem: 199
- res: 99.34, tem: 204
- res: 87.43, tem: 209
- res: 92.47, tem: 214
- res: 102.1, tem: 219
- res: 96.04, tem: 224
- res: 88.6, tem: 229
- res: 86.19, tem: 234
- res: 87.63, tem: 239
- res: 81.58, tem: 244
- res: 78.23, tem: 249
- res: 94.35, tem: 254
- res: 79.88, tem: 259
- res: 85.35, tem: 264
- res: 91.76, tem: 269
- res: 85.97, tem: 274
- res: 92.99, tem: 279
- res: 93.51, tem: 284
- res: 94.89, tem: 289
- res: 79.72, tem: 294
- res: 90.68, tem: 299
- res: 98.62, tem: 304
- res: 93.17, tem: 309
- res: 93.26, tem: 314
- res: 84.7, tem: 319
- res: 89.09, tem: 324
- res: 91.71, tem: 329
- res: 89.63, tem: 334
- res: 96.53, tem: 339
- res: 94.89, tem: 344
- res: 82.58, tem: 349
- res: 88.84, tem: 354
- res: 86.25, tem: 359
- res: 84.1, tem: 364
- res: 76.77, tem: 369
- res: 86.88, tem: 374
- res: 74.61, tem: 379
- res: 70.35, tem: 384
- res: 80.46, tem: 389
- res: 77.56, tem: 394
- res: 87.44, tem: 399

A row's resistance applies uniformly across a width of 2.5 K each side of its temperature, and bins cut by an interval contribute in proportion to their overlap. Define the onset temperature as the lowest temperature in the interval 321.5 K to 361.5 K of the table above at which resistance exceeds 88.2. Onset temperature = 324 K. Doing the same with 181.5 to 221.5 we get 184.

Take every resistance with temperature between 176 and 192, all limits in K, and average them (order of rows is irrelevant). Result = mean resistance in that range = 89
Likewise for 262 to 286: 90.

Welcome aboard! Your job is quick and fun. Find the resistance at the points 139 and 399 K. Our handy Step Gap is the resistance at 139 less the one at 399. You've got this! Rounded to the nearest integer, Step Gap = 16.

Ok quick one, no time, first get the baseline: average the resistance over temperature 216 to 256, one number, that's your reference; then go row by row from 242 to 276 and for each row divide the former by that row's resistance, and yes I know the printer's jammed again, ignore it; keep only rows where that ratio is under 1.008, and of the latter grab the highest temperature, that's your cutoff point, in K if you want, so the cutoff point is 269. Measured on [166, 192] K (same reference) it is 189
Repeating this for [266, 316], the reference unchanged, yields 314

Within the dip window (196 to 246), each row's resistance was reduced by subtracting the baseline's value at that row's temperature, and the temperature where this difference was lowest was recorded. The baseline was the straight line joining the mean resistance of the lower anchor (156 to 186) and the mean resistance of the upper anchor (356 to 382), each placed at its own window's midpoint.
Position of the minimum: 244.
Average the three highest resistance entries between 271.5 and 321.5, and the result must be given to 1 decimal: 95.7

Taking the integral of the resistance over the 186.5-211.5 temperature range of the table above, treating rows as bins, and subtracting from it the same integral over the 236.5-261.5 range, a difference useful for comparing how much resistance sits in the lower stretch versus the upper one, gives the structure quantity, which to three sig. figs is 139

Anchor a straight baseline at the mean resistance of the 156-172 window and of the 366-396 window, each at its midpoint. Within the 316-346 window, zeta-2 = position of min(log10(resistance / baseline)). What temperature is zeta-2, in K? 319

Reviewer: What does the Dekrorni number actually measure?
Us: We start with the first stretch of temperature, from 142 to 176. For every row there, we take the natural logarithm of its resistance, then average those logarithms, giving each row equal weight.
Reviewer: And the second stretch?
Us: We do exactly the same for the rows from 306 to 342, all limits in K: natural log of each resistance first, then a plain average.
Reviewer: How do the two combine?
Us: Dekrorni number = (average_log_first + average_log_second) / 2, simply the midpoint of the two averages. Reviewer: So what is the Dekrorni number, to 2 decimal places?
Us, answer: 4.50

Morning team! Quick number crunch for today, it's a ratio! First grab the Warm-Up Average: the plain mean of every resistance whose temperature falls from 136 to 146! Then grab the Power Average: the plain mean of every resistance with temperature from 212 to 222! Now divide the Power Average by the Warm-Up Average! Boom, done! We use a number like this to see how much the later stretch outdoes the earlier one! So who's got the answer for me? 0.99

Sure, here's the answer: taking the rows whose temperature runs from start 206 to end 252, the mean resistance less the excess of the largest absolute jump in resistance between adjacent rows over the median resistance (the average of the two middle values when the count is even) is 167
